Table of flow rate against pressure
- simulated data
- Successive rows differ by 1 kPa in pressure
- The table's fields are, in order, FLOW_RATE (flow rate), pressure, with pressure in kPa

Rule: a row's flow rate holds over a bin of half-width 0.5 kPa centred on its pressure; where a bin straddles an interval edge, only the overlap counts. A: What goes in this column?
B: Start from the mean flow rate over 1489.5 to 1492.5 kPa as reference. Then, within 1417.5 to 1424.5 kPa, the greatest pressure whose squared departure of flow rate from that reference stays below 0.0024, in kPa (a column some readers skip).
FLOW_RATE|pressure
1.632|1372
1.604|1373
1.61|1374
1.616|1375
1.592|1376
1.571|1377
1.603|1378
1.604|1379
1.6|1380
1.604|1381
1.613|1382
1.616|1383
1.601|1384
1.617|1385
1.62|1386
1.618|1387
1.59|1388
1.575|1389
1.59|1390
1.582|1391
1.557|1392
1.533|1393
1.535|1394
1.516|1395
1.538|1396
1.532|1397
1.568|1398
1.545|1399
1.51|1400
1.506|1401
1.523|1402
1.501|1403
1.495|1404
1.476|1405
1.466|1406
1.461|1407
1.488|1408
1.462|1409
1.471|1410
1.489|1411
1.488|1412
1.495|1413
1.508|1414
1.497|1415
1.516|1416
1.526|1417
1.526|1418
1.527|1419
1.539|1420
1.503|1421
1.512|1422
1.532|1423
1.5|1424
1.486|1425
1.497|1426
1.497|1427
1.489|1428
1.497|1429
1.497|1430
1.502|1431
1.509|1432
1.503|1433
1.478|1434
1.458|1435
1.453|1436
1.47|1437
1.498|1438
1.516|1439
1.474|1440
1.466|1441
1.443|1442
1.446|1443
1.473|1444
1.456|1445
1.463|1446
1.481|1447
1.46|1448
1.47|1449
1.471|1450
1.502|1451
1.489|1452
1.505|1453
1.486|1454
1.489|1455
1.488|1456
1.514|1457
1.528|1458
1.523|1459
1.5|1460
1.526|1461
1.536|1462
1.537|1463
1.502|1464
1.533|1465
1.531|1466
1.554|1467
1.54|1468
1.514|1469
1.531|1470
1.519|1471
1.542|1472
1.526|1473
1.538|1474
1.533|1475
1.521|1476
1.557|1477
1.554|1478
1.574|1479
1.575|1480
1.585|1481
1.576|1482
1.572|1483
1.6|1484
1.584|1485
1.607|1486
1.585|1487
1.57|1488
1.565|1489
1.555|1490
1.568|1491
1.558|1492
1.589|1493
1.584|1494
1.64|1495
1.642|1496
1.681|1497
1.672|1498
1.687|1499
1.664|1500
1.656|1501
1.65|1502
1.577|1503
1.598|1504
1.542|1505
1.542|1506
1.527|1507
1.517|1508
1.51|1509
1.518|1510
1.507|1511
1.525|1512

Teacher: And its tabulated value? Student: 1423 kPa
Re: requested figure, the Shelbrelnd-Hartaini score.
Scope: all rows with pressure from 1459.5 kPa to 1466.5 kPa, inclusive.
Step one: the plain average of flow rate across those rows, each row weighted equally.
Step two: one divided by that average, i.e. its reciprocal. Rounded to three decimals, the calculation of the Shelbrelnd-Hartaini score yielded 0.656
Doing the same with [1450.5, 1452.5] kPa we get 0.669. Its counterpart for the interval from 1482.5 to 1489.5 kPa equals 0.632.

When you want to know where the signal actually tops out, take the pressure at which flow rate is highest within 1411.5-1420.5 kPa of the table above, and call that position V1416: 1420 kPa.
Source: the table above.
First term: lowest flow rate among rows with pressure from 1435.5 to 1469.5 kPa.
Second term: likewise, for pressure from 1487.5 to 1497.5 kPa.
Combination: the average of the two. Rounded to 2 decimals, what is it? 1.50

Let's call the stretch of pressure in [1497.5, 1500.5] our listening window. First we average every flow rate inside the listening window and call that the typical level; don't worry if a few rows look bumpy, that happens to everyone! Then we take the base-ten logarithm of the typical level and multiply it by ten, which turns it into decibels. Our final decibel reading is 2.24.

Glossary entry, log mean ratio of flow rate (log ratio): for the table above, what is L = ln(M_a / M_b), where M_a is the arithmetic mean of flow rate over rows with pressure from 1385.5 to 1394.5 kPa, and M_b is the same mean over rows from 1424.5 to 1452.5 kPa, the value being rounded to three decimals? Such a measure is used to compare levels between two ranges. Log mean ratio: 0.064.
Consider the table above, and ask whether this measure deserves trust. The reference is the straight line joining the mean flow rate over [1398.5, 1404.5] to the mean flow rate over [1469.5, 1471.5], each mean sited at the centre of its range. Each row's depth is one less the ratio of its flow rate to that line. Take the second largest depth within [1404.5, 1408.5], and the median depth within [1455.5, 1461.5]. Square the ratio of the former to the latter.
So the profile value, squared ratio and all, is 122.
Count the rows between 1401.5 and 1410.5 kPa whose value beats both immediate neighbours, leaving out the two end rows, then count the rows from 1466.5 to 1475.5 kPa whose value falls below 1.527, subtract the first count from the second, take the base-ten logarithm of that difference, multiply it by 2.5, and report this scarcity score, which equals 0.8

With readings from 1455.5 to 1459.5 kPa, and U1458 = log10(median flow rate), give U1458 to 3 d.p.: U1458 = 0.181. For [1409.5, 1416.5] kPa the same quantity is 0.175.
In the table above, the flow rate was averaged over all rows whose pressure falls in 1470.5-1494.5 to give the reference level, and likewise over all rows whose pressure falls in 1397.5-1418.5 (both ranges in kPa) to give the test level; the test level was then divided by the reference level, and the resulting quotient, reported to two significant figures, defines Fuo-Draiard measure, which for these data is 0.96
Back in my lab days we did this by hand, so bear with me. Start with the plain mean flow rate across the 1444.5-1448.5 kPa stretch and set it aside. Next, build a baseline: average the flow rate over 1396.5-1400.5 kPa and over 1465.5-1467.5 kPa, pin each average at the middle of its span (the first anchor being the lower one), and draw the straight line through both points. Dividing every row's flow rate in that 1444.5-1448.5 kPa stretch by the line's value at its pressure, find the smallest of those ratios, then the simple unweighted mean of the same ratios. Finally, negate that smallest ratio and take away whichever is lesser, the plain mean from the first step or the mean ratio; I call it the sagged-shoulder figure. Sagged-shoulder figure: -1.90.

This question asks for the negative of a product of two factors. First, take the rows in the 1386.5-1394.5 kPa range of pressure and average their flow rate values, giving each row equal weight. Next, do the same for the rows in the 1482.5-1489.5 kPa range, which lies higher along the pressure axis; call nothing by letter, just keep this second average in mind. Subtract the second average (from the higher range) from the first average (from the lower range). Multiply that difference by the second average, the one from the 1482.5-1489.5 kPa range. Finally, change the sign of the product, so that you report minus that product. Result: 0.02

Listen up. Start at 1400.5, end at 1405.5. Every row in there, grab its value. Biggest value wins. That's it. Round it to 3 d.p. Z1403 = 1.523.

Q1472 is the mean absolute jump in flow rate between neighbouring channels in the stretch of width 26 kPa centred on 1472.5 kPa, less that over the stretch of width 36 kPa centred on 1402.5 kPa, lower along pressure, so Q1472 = 0.0014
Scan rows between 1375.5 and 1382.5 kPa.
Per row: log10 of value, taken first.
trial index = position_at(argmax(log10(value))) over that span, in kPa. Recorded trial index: 1382 kPa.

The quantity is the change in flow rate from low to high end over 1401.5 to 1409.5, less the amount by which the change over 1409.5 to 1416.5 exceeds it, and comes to -0.17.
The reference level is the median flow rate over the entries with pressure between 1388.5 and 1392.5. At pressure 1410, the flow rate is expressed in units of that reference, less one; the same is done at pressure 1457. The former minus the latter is -0.027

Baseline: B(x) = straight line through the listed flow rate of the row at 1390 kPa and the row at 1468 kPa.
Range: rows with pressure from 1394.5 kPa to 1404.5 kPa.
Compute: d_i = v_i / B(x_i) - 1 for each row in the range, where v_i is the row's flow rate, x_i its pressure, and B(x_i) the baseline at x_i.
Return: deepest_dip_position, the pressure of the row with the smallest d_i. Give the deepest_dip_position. 1404 kPa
